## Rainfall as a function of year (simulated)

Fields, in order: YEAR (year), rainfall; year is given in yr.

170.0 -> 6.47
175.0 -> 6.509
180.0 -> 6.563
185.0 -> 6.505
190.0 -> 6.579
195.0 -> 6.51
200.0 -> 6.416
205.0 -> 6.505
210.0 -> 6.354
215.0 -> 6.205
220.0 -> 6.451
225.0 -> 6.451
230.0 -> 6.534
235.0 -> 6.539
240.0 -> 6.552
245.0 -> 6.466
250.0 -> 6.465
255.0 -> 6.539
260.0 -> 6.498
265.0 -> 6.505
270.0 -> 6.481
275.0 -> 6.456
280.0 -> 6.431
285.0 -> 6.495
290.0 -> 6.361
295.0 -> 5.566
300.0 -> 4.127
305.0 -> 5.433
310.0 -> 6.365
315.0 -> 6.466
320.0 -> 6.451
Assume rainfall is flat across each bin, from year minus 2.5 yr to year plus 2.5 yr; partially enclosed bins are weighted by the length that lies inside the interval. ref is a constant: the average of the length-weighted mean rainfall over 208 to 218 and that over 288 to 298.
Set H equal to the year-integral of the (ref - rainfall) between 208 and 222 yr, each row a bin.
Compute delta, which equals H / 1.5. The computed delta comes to -2.5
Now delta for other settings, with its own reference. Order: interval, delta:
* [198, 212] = -3.4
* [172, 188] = -4.9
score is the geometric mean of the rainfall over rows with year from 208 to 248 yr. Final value 6.4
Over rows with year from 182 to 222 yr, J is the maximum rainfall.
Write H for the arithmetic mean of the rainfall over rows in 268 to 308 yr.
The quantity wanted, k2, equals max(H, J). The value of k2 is 6.58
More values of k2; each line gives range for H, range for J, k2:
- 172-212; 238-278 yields 6.55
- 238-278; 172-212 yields 6.58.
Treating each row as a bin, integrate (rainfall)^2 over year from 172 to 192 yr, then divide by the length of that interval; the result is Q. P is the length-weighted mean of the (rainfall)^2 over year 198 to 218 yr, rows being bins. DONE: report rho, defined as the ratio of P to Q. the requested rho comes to 0.95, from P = 40.6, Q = 42.7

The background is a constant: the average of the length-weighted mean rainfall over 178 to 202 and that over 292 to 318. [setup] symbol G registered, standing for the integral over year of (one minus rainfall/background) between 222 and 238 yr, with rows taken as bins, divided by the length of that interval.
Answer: -0.072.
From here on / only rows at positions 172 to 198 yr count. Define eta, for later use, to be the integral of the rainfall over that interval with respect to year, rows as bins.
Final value 170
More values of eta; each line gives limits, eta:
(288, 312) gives 133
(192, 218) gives 166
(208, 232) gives 154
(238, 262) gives 156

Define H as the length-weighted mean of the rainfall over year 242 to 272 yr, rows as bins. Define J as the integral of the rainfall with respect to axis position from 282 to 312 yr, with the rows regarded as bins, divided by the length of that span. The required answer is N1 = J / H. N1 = 0.88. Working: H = 6.49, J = 5.73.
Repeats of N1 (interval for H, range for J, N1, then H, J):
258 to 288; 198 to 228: 0.99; 6.48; 6.40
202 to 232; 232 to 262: 1.01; 6.41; 6.51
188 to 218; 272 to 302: 0.93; 6.43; 5.95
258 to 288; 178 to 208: 1.01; 6.48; 6.51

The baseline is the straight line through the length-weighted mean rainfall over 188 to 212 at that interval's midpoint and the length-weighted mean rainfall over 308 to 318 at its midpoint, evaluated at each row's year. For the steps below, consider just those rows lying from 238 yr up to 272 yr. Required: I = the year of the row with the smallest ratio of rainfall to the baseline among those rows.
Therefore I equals 245.0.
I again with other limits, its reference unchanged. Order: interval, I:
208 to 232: 215.0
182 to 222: 215.0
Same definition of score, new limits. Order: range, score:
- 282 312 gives 5.7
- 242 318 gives 6.1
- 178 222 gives 6.5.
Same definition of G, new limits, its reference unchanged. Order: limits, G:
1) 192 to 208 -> -0.067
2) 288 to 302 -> 0.117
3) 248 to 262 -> -0.071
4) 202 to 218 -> -0.048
